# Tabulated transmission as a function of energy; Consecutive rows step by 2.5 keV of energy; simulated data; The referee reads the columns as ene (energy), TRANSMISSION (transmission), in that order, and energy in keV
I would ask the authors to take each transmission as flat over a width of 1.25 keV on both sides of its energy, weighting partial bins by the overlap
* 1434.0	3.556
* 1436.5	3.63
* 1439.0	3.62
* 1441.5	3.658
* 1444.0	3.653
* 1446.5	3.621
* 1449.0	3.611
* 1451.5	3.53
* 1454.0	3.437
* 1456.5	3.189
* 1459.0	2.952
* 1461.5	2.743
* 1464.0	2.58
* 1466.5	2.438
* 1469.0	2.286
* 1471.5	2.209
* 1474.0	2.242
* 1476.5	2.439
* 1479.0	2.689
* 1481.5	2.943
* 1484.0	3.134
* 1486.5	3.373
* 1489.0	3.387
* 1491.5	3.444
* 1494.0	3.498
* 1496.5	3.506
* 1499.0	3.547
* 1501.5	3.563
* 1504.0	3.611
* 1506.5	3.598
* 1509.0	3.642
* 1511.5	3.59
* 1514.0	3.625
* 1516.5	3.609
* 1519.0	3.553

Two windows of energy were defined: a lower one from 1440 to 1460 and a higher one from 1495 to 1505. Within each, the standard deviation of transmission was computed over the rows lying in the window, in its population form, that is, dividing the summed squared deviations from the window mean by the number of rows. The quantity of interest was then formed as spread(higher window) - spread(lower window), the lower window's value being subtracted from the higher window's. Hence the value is -0.20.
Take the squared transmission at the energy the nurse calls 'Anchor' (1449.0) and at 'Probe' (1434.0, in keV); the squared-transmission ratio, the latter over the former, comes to 1.0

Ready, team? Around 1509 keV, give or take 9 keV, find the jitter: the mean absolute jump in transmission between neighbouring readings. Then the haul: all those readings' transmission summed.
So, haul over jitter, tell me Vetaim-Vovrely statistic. 728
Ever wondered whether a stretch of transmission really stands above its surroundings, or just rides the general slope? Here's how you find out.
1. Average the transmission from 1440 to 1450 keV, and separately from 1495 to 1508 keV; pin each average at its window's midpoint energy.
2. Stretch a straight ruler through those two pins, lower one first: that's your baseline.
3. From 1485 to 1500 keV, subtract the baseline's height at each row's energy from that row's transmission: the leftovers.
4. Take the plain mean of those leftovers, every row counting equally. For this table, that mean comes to -0.12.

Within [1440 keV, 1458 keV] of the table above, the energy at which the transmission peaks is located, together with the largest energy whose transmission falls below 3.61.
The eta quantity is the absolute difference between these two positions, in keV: 15.0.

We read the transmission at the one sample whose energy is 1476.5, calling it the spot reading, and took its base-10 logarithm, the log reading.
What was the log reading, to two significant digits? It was 0.39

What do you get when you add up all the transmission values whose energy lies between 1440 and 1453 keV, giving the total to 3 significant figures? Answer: 18.1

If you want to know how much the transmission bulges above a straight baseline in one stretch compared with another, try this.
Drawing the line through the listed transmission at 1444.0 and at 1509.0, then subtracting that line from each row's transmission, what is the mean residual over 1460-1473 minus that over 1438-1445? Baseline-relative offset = -1.2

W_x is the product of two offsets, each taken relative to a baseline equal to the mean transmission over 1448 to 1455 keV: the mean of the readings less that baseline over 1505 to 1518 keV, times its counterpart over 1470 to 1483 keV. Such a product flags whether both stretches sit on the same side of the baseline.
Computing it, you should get -0.09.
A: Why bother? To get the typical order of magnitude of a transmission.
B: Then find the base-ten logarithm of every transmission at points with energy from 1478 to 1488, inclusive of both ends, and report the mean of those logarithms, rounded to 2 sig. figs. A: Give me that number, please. 0.48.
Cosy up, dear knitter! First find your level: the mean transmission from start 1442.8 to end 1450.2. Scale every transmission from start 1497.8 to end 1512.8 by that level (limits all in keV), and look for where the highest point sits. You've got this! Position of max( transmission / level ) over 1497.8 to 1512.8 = 1509.0 keV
